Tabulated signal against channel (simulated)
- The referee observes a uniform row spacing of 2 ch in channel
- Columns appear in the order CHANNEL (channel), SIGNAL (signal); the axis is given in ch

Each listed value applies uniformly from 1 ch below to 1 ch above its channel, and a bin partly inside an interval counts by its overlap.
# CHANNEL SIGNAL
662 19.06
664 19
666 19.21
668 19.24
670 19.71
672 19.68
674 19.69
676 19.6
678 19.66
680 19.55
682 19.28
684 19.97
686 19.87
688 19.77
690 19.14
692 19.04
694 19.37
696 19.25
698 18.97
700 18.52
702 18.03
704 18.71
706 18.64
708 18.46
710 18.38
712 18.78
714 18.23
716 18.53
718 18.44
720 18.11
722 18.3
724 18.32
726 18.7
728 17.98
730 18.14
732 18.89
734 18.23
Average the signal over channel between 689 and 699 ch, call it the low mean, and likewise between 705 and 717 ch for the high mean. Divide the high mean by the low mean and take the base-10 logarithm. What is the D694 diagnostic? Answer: -0.015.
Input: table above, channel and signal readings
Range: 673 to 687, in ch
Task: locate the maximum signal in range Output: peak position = 684 ch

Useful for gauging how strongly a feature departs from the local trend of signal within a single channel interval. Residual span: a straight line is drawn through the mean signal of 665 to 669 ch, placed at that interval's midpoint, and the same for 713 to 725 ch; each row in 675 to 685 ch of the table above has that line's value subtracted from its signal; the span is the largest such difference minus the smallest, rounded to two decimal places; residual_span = 0.72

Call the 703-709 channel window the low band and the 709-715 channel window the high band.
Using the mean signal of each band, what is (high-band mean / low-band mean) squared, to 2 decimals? 0.99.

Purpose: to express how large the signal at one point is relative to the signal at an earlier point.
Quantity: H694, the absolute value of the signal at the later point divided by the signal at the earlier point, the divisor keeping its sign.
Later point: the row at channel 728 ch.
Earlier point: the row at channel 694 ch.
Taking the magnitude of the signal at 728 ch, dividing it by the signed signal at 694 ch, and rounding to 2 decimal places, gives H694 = 0.93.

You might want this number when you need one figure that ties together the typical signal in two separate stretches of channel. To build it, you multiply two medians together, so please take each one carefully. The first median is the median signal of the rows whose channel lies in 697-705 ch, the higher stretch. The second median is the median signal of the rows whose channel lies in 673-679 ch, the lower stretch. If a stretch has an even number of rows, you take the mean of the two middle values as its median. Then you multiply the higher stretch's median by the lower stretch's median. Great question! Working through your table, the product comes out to 366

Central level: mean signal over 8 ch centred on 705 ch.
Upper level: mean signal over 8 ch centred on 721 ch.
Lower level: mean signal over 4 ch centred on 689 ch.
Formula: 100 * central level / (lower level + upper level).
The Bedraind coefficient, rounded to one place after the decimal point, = 48.9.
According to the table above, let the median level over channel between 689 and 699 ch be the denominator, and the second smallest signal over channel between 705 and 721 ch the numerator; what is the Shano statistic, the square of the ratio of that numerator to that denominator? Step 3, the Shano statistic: 0.91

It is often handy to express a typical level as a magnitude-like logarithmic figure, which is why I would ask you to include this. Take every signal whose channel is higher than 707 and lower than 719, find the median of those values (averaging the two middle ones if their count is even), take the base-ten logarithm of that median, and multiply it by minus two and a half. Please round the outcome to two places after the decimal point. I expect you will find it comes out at -3.16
